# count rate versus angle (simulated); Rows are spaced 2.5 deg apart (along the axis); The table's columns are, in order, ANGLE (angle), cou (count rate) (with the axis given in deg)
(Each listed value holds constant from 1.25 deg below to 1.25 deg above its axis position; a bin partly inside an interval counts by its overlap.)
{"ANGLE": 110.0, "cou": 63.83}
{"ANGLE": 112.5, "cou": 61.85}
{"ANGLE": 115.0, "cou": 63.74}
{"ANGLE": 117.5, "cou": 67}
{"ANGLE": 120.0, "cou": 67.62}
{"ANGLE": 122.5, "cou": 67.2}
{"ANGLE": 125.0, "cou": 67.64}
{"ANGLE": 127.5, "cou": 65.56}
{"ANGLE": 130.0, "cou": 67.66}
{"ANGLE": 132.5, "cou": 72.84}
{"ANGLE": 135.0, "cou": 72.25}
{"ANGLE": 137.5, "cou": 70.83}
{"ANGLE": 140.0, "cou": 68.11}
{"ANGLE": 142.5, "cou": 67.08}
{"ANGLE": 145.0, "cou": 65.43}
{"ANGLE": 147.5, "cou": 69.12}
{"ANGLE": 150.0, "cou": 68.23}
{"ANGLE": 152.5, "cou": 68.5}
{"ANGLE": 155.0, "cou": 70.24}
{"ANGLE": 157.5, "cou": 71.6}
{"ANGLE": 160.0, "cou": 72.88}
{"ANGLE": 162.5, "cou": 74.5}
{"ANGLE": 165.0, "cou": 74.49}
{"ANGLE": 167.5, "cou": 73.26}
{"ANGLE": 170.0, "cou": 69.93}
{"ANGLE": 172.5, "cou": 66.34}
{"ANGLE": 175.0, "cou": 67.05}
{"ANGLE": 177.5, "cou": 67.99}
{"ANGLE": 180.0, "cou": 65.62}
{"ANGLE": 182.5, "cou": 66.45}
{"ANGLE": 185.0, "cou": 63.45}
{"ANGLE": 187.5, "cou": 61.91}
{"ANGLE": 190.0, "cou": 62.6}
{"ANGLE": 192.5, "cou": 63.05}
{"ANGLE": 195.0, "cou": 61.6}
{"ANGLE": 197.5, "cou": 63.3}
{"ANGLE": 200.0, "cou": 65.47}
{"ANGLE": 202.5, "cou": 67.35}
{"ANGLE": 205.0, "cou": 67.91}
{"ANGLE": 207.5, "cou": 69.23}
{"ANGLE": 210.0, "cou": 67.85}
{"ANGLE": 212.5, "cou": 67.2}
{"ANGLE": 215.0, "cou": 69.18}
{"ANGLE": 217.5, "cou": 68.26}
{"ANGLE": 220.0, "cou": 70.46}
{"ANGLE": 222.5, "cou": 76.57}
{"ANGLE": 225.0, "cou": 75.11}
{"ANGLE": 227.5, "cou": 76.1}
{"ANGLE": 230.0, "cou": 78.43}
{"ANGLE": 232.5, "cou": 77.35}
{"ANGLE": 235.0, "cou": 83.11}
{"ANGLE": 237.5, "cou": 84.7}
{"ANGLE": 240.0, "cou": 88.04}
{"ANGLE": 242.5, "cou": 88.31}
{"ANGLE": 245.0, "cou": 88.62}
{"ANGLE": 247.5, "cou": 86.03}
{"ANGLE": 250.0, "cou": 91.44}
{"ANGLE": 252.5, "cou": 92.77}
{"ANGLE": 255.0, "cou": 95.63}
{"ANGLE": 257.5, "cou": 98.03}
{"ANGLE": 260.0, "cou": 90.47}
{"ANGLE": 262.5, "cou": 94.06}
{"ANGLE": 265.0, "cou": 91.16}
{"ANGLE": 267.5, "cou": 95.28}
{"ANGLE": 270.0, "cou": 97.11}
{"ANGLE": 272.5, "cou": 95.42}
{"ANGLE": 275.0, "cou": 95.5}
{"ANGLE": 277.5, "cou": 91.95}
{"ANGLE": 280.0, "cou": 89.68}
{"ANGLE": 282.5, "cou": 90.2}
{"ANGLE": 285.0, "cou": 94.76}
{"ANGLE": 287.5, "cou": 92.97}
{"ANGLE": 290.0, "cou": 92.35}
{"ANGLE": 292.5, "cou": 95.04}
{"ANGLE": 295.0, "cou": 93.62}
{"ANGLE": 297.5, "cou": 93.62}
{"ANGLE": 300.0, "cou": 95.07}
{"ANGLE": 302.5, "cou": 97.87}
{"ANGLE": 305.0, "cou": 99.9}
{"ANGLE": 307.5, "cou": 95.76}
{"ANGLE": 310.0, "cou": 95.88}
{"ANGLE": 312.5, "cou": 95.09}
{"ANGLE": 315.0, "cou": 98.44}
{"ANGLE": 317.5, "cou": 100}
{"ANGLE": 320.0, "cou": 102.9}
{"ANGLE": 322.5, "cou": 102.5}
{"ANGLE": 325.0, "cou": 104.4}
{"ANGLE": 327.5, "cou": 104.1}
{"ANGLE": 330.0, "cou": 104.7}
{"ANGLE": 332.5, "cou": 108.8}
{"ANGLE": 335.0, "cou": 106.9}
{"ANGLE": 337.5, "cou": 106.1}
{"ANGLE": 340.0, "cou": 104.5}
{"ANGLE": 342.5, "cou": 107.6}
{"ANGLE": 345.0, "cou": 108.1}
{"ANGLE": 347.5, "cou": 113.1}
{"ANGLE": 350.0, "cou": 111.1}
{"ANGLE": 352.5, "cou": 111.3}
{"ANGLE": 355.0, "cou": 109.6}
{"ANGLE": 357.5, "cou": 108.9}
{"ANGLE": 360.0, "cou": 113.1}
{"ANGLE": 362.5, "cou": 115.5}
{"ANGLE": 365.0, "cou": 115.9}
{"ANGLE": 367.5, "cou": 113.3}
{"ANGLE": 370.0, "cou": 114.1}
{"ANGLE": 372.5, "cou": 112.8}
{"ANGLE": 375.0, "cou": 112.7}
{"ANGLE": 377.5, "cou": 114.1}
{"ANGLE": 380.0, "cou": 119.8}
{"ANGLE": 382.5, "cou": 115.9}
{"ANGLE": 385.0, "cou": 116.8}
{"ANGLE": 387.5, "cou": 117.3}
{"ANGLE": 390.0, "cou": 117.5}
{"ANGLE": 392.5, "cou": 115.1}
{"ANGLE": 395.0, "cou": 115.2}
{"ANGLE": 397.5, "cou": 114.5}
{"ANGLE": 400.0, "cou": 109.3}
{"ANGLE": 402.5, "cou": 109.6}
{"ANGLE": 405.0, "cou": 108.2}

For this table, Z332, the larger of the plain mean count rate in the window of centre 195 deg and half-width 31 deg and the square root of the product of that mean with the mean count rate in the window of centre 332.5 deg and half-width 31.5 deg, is 84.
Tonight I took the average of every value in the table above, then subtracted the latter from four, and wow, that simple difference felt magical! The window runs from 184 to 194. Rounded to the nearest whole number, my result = -59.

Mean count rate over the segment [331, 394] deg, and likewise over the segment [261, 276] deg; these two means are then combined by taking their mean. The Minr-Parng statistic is 104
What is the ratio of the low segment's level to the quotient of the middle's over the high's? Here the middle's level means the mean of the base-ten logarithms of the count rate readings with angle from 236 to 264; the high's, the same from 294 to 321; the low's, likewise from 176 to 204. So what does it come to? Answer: 1.84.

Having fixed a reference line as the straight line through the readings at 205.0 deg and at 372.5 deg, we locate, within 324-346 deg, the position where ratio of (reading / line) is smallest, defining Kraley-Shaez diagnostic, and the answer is 340.0 deg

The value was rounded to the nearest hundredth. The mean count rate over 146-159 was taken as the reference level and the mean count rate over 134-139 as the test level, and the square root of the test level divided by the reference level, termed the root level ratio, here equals 1.01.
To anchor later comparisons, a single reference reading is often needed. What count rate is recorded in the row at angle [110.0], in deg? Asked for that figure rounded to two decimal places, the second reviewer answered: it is 63.83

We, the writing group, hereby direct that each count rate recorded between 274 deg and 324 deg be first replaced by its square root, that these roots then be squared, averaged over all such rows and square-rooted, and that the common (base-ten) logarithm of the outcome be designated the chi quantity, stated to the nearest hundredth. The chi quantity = 0.99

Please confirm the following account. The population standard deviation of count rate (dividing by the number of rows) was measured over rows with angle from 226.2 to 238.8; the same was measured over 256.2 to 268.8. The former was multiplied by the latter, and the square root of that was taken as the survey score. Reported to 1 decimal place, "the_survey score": 3.0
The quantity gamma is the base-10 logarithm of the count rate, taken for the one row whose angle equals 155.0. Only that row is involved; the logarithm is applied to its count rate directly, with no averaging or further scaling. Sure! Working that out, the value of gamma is 1.85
